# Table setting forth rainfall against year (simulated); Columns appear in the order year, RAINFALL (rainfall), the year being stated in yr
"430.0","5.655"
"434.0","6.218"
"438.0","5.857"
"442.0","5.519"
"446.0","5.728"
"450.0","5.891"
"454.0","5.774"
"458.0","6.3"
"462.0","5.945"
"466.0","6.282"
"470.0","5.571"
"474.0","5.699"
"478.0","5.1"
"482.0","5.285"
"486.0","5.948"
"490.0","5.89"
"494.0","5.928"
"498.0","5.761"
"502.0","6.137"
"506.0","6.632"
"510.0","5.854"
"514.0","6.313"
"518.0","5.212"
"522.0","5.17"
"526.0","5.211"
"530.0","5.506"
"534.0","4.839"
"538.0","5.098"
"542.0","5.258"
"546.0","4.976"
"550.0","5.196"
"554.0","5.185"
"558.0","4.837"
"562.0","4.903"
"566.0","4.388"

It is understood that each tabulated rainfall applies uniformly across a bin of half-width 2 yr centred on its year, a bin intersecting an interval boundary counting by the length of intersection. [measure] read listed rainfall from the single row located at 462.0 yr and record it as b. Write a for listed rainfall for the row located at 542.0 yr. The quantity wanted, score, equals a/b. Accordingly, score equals 0.88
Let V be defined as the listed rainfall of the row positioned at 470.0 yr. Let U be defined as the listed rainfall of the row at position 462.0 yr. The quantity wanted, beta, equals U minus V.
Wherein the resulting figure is 0.4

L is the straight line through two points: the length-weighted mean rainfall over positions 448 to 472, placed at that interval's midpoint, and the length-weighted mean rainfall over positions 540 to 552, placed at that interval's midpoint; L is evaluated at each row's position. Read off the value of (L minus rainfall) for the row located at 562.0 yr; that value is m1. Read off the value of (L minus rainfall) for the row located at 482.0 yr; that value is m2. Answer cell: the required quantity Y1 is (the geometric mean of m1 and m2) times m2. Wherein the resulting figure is 0.09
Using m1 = 0.1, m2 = 0.47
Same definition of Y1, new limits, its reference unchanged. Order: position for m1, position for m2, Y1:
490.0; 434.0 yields 0.00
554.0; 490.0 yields -0.03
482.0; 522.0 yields 0.06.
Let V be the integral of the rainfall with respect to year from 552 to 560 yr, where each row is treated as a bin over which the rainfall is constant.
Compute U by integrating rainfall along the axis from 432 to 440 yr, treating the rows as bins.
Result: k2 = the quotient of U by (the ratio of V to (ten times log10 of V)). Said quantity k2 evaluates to 19.3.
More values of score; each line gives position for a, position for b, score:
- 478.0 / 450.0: 0.87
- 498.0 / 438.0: 0.98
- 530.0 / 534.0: 1.14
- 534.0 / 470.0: 0.87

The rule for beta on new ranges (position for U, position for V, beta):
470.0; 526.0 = 0.4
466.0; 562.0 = 1.4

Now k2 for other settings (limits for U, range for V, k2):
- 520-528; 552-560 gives 16.6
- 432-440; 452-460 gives 16.8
